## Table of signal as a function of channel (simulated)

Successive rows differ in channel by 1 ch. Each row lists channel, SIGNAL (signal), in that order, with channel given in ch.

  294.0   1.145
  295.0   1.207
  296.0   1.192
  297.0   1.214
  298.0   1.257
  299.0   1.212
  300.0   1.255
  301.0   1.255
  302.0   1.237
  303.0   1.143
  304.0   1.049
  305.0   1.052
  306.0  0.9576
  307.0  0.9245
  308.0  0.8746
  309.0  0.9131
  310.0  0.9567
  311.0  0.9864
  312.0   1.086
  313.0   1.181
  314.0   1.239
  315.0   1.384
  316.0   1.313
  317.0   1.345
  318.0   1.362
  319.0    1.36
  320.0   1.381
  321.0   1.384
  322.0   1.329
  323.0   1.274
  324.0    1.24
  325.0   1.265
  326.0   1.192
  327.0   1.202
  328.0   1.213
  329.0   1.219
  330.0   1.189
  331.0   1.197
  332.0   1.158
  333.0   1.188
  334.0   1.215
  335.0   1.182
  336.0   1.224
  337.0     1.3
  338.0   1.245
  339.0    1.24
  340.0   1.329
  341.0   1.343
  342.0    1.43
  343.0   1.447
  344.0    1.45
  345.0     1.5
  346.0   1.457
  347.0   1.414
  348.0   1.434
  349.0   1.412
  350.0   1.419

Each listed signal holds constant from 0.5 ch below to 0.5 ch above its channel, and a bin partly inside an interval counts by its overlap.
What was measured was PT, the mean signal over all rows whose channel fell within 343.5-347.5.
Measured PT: 1.46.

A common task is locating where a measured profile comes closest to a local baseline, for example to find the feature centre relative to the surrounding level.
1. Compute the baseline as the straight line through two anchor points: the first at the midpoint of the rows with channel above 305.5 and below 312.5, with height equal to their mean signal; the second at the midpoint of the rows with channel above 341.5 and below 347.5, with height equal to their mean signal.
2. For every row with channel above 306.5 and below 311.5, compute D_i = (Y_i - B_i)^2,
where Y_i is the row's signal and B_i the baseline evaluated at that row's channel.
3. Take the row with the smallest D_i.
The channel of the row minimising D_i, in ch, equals 311.0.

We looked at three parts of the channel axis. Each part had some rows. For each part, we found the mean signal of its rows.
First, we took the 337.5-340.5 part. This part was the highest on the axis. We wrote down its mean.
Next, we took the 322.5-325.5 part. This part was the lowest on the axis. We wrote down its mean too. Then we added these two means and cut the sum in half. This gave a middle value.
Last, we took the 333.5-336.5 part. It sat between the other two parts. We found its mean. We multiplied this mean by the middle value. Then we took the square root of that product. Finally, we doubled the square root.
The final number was 2.47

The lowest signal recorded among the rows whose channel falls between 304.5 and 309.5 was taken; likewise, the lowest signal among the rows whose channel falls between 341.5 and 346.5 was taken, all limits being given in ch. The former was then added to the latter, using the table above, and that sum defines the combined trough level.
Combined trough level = 2.3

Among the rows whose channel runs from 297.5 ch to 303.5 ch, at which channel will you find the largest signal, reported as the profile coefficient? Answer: 298.0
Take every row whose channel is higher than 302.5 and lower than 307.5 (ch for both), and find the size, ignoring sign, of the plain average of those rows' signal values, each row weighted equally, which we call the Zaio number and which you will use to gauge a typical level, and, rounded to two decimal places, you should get 1.03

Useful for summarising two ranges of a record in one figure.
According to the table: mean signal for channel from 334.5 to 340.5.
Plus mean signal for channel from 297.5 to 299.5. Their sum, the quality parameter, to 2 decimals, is 2.49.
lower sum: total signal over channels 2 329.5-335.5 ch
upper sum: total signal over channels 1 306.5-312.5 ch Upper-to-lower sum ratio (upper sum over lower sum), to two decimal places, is 0.81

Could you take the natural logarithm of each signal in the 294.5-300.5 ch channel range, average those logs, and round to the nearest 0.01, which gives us 0.20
